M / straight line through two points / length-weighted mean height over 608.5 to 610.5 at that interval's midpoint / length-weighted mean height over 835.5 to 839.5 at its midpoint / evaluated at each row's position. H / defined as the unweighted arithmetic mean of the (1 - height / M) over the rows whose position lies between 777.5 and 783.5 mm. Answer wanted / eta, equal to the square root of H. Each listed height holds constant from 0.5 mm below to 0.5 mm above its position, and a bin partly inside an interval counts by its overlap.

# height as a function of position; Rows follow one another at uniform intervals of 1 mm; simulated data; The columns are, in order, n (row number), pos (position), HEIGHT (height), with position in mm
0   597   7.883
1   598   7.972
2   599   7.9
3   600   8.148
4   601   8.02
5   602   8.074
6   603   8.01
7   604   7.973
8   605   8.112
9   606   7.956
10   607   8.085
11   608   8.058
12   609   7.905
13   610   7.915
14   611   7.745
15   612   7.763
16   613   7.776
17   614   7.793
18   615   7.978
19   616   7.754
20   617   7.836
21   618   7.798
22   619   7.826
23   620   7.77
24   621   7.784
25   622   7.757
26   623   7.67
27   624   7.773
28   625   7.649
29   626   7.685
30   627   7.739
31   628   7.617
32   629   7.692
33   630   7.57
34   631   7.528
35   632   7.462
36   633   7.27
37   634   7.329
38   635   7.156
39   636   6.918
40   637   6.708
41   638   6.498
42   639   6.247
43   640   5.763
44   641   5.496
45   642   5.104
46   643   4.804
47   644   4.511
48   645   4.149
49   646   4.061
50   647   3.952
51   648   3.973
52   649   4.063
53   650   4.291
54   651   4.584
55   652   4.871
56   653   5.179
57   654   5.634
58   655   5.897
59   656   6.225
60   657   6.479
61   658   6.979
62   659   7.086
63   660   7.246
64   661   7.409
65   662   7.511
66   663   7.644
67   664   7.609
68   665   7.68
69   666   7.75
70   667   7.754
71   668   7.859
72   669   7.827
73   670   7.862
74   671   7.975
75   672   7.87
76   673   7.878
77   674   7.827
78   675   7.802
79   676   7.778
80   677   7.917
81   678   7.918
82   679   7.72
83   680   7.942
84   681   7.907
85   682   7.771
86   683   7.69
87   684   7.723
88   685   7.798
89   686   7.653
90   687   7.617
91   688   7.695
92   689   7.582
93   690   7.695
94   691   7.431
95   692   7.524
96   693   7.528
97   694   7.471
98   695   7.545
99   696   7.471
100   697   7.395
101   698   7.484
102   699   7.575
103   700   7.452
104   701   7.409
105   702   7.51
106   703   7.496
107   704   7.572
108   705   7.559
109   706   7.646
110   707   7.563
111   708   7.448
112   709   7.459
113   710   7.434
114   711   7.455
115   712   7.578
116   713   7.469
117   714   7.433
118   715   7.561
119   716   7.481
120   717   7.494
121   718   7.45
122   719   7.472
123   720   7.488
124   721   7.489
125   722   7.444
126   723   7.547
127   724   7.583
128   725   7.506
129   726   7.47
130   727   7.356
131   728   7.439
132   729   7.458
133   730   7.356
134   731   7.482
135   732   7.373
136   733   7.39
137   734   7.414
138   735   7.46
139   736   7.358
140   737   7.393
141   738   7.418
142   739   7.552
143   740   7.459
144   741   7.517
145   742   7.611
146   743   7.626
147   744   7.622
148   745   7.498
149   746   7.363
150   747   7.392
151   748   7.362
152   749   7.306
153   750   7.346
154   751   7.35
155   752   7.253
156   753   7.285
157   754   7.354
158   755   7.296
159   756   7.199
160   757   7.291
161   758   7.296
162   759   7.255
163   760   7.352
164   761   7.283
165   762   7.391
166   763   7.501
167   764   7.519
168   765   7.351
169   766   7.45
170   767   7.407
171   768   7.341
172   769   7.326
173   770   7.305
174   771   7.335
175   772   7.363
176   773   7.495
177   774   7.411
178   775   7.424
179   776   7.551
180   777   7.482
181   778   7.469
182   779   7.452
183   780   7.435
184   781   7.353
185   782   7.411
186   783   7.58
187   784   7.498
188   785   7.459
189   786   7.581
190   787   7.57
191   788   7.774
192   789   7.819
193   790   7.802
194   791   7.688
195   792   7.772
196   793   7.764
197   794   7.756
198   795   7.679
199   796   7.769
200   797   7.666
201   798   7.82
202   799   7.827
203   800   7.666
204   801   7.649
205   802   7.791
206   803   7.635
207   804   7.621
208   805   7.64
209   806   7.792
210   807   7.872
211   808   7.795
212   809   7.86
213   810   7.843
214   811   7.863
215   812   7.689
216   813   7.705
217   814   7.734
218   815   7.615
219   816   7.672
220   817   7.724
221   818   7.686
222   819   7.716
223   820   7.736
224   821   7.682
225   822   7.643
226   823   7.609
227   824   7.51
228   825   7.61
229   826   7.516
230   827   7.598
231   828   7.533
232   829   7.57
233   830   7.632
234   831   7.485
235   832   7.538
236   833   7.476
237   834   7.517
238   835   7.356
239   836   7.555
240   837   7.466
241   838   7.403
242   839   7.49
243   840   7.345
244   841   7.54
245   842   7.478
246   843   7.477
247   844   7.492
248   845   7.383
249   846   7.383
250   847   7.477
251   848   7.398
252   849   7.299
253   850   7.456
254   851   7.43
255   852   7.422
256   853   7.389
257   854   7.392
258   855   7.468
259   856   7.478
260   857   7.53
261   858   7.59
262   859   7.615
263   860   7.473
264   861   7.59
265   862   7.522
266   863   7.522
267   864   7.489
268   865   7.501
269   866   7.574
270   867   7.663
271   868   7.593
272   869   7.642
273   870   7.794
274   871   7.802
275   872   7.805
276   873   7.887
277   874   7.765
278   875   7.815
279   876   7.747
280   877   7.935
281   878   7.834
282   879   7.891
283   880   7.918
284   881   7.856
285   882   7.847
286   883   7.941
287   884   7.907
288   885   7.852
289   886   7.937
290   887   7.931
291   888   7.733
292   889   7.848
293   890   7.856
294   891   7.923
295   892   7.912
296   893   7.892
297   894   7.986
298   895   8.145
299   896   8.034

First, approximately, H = 0.018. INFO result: 0.134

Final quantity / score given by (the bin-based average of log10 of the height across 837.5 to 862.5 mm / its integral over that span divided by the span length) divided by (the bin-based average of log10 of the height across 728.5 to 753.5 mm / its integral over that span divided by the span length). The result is 1.00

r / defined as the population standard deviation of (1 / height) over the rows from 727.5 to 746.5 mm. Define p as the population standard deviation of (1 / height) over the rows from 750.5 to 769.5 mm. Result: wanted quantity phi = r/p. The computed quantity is 1.0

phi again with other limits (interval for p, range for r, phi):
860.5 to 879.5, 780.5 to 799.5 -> 1.0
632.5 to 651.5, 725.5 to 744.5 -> 0.0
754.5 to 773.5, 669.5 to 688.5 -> 1.1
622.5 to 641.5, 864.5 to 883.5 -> 0.1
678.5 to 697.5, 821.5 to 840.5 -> 0.6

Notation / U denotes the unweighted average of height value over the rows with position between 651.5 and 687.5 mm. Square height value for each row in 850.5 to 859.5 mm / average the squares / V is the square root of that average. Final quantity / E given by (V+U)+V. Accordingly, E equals 22.3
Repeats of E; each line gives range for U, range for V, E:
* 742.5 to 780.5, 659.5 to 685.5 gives 22.9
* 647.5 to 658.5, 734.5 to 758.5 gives 20.1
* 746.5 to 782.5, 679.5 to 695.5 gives 22.7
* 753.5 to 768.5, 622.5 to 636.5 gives 22.4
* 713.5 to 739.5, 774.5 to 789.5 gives 22.5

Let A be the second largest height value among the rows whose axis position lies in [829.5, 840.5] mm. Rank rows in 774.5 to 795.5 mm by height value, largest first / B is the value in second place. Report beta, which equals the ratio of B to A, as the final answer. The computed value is 1.03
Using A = 7.555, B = 7.802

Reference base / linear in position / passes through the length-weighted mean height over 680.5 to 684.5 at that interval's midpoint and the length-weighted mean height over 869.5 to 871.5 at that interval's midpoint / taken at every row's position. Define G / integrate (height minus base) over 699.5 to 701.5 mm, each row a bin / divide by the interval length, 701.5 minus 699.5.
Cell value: -0.34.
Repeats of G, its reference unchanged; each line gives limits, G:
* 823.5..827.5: -0.23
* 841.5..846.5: -0.35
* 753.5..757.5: -0.50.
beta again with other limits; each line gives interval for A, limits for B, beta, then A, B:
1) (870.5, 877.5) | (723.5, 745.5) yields 0.97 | 7.887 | 7.622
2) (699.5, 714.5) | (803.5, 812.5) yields 1.04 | 7.578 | 7.863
